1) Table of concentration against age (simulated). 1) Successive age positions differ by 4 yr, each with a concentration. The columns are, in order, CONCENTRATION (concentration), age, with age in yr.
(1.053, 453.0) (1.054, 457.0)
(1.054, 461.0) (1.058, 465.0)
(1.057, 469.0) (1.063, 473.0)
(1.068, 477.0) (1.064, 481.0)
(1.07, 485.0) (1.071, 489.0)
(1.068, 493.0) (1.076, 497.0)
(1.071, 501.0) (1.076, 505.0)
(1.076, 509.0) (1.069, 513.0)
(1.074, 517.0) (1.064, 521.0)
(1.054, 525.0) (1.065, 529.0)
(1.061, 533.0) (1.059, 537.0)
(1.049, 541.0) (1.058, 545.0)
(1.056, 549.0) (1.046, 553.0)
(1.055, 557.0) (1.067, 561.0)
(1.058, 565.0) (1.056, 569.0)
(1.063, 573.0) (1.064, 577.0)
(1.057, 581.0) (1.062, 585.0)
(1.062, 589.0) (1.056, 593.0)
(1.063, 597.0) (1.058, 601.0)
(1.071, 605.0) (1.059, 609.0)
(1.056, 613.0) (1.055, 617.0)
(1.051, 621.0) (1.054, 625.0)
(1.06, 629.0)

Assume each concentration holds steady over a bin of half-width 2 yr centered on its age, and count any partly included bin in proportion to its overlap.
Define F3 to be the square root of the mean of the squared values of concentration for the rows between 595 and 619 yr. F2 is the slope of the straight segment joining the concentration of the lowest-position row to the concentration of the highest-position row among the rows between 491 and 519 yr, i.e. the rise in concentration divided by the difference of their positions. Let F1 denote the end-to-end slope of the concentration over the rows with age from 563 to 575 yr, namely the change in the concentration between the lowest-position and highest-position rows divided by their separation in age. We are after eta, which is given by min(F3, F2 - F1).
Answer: -0.0004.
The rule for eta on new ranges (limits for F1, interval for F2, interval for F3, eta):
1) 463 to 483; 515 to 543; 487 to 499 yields -0.0014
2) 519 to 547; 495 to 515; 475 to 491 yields -0.0002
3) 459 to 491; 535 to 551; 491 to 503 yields -0.0009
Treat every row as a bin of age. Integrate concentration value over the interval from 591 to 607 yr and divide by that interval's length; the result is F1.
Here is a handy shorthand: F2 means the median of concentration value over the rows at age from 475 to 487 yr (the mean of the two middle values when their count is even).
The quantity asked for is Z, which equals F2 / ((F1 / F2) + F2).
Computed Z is 0.518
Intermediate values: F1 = 1.06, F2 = 1.07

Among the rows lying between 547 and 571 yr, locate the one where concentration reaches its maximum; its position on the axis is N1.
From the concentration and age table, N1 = 561.0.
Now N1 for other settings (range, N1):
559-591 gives 561.0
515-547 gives 517.0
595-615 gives 605.0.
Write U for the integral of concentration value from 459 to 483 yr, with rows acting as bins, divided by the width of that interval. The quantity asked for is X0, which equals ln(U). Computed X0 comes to 0.059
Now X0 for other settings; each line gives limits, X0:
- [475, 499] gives 0.067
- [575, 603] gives 0.059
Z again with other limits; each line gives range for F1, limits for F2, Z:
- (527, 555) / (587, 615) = 0.515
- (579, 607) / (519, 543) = 0.514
